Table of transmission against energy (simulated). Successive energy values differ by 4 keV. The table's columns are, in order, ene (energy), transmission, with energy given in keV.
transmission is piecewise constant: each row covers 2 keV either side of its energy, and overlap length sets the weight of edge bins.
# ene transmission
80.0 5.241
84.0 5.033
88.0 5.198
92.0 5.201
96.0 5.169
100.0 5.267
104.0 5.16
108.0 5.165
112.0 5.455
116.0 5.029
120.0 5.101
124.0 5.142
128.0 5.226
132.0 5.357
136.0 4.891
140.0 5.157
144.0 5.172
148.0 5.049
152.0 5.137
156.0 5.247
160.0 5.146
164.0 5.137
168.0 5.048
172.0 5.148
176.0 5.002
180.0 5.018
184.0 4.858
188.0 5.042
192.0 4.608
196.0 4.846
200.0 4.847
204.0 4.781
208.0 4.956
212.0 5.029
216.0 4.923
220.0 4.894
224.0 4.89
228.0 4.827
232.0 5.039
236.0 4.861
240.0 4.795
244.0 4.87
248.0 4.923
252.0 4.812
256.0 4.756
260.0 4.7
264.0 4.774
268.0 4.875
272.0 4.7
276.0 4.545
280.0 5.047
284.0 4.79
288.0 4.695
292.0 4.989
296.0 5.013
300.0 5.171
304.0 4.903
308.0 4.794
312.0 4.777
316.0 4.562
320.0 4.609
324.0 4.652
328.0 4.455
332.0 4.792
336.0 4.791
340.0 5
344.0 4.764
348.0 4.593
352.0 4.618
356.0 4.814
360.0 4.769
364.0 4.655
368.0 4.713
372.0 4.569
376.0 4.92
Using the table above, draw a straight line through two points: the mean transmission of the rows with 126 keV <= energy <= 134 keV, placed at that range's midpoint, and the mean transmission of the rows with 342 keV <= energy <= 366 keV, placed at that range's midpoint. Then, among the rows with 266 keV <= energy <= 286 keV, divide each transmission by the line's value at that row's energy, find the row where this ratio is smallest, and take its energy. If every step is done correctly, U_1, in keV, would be 276.0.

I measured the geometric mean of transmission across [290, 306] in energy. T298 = 5.02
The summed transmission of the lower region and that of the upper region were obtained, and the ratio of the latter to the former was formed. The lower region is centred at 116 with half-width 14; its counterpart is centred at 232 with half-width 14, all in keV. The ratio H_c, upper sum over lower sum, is 0.942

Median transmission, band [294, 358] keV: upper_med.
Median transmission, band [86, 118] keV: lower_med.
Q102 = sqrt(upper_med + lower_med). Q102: 3.16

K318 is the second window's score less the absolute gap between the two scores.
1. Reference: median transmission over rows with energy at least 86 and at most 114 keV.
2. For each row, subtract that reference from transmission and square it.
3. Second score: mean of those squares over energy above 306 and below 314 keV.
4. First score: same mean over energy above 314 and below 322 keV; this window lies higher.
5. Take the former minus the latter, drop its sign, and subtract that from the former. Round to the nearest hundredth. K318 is -0.04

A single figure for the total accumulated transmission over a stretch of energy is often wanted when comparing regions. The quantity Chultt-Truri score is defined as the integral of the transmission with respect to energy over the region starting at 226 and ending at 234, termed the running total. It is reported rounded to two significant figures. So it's 39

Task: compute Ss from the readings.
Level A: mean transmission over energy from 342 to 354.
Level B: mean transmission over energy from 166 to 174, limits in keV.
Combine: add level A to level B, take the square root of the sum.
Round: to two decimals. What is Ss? 3.12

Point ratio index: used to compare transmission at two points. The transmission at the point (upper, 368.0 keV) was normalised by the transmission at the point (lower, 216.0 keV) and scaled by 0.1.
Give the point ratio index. 0.096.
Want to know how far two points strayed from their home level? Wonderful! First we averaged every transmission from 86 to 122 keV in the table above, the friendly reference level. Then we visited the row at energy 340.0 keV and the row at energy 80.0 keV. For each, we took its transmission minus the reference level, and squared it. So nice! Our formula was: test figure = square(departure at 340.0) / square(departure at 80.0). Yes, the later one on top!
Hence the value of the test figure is 17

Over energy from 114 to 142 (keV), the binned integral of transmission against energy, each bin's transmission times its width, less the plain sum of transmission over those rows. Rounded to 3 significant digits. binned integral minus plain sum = 108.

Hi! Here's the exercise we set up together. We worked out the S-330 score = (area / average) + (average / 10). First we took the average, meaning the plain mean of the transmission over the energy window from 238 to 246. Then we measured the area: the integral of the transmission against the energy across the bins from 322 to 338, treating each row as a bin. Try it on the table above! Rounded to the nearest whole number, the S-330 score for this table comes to 16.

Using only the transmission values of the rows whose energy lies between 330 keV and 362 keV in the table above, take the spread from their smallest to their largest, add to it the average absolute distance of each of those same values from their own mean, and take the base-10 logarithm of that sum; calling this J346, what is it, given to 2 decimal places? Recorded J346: -0.31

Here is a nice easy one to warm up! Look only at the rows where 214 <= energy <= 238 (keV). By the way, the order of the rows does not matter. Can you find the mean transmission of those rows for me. 4.91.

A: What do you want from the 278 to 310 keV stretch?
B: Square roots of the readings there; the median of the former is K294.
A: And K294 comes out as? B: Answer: 2.22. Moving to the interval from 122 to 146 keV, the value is 2.27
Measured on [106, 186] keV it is 2.27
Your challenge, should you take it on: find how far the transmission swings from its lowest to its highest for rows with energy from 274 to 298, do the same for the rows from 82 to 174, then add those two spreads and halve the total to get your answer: 0.533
